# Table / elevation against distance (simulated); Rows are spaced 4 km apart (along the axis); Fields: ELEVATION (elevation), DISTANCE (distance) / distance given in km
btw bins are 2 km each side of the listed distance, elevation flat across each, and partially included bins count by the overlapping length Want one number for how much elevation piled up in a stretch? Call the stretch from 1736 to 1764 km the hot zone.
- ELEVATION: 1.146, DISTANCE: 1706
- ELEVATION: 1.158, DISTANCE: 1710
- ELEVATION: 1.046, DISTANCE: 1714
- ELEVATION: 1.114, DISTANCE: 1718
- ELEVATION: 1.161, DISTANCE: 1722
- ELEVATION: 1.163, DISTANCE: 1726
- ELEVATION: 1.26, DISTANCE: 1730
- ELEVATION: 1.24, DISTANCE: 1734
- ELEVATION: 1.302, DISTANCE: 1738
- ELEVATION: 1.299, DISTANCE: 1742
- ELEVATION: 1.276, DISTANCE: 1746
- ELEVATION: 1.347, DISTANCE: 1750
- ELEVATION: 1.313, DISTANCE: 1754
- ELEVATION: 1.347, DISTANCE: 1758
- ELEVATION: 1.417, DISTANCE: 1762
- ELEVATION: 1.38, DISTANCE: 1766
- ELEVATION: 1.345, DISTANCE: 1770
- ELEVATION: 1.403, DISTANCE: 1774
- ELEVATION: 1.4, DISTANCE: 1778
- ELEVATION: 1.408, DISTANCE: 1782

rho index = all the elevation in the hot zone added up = 9.3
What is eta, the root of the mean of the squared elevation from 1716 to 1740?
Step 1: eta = 1.21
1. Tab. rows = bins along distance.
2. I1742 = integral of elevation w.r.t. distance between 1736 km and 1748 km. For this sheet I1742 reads 15.5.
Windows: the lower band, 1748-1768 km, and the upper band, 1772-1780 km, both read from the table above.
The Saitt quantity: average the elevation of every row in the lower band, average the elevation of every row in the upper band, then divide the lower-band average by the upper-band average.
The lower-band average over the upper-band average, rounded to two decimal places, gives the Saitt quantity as 0.97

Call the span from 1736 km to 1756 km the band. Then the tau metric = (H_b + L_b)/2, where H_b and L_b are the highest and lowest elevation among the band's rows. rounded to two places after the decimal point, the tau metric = 1.31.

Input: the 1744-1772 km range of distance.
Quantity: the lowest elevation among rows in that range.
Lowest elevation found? 1.276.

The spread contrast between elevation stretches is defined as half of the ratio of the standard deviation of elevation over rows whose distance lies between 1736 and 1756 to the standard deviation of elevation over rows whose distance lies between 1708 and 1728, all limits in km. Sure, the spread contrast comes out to 0.26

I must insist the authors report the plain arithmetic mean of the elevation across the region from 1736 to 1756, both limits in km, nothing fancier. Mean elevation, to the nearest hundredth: 1.31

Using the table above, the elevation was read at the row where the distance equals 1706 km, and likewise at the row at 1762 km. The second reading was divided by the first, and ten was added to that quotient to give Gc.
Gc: 11.2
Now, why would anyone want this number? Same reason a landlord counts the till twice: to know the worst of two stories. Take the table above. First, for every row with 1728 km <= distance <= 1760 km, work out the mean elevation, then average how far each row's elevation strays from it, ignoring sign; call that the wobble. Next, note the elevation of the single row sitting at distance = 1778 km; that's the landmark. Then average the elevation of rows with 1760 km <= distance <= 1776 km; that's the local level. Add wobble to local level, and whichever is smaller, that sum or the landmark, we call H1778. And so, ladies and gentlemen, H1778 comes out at 1.40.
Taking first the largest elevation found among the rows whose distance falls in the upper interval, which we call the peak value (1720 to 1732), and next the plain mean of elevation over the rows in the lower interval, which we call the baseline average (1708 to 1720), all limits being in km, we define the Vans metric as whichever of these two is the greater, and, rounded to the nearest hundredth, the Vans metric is 1.26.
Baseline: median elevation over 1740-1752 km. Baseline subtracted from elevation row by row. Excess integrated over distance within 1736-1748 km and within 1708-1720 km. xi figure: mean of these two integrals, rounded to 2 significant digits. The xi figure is -1.2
